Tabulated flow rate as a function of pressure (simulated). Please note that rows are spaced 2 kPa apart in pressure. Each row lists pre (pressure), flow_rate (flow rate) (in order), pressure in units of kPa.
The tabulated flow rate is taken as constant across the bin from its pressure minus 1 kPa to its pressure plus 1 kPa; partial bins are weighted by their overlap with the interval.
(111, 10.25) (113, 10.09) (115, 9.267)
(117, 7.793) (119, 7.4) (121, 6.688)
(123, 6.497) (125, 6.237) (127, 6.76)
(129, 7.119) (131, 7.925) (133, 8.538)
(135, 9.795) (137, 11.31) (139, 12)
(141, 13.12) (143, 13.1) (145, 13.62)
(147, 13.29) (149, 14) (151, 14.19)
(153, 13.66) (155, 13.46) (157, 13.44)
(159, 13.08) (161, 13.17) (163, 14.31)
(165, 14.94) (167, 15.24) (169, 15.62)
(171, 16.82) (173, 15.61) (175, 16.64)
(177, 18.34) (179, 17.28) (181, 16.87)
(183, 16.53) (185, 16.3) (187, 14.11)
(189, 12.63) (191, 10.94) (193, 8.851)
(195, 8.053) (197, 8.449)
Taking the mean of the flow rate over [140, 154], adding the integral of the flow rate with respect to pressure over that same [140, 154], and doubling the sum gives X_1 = 407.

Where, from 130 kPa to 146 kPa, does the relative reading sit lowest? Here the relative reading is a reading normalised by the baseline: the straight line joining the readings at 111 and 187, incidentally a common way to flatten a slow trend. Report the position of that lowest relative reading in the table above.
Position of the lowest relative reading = 131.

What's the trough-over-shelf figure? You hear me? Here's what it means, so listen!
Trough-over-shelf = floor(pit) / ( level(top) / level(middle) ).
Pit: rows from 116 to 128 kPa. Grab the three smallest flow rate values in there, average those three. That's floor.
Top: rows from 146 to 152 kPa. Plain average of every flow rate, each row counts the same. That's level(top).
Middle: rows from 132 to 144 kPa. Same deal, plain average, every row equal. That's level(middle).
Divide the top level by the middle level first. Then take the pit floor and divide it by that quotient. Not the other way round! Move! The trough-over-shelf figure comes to 5.3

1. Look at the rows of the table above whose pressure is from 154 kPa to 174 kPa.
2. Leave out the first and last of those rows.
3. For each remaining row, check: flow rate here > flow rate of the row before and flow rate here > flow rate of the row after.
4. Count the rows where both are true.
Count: 1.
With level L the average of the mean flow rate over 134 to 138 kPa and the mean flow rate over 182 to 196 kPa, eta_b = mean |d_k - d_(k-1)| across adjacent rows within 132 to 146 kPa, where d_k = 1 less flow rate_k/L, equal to 0.074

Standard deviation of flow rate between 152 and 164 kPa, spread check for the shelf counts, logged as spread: 0.4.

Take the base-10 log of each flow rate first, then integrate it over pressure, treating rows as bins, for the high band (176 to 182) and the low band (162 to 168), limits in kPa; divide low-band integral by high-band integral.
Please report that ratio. 0.9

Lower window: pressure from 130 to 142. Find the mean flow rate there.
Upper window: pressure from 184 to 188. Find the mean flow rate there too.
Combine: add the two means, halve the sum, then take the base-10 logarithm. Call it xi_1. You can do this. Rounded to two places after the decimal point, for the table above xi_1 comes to 1.11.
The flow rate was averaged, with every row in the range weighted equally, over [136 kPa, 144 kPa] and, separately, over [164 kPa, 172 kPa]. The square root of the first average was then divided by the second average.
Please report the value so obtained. 0.225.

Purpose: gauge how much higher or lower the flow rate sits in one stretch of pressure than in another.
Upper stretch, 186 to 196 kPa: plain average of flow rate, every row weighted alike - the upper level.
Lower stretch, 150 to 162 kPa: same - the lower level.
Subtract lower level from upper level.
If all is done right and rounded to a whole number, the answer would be -3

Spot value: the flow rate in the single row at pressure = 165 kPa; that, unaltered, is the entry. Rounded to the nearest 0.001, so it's 14.940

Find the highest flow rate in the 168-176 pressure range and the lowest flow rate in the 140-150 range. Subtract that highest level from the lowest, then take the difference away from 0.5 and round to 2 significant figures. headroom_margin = 4.2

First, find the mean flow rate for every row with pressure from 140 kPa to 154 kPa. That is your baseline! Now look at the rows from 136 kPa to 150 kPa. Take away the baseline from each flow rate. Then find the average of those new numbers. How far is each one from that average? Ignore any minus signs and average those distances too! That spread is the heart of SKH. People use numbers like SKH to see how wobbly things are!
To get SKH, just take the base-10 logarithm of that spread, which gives -0.14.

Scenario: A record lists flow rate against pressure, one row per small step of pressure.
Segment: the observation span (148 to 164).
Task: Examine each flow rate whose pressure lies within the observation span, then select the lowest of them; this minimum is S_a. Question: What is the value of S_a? 13.08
